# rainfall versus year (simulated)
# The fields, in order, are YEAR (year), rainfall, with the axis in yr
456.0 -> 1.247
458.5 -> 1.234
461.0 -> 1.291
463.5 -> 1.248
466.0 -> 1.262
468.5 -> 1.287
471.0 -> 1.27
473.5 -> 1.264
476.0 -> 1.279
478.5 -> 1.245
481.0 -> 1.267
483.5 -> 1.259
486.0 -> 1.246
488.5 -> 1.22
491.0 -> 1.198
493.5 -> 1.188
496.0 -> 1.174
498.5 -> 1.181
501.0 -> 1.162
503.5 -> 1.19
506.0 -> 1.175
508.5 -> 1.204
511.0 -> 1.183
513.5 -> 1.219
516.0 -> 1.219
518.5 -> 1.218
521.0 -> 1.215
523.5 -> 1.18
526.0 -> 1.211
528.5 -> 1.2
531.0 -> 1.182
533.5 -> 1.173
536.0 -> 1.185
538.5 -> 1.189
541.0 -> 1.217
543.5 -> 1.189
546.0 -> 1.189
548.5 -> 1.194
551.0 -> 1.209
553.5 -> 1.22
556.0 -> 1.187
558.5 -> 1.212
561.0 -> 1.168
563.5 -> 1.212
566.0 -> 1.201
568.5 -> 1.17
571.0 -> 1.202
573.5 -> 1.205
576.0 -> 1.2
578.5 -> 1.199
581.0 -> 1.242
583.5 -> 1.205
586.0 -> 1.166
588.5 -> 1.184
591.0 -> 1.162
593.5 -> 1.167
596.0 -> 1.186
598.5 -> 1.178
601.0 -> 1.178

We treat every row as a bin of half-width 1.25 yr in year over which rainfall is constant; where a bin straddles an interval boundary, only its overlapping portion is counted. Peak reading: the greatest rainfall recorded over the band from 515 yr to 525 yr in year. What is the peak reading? 1.219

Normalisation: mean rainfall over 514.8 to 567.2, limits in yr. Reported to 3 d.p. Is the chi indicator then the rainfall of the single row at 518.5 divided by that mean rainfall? 1.016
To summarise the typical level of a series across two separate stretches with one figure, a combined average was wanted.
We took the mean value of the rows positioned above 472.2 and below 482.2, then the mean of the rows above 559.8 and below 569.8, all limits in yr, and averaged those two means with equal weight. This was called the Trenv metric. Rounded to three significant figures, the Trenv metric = 1.23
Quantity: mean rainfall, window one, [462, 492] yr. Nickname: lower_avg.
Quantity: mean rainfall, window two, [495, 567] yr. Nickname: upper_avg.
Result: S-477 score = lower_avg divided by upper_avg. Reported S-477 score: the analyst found 1.05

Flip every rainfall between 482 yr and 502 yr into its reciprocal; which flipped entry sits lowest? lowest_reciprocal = 0.79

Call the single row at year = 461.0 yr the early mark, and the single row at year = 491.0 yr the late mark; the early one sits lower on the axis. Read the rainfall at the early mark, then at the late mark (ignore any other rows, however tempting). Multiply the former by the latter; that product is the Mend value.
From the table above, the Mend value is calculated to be 1.55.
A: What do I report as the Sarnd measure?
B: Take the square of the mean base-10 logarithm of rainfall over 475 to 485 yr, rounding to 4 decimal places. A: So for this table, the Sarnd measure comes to 0.0102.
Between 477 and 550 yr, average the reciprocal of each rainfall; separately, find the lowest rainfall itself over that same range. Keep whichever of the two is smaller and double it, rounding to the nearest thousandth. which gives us 1.664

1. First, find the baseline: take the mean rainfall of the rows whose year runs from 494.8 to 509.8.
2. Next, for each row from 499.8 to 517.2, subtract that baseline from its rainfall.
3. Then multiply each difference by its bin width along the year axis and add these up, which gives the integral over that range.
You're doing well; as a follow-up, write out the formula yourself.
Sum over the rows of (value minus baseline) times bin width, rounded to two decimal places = 0.21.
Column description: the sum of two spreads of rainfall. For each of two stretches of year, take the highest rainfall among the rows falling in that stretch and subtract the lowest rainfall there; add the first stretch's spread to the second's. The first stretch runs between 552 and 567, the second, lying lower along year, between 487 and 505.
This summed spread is 0.110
